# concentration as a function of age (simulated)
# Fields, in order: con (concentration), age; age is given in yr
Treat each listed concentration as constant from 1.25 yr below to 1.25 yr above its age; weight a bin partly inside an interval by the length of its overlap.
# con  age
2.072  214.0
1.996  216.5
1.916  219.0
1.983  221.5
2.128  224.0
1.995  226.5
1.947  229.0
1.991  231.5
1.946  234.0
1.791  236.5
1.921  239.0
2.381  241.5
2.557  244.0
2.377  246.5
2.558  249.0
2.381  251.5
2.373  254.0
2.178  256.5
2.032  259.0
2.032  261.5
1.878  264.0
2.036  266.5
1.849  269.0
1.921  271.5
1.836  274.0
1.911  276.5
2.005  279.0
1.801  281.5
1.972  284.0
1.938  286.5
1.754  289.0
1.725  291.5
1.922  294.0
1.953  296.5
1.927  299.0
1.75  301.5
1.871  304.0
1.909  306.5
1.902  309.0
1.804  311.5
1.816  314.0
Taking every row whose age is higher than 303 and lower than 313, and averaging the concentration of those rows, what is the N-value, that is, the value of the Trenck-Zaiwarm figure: 1.87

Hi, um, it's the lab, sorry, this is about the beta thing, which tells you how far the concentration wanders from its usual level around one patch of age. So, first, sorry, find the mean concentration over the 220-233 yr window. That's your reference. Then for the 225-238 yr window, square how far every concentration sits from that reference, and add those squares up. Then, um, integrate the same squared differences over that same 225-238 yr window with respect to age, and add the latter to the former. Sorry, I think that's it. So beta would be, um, 0.19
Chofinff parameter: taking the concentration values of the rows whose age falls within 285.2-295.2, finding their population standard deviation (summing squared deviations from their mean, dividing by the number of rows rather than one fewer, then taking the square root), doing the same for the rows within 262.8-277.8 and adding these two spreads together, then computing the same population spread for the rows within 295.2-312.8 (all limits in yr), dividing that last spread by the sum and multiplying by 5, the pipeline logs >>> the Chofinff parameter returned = 2.1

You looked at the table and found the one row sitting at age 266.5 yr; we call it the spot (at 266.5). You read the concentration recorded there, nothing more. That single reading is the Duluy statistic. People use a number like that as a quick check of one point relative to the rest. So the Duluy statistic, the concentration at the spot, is 2.036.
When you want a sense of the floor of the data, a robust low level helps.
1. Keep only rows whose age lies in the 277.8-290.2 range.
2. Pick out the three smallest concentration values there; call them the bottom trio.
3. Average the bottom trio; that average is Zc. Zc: 1.83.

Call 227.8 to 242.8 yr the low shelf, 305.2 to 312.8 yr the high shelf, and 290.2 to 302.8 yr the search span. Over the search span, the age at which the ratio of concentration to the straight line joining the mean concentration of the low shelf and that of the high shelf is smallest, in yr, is 291.5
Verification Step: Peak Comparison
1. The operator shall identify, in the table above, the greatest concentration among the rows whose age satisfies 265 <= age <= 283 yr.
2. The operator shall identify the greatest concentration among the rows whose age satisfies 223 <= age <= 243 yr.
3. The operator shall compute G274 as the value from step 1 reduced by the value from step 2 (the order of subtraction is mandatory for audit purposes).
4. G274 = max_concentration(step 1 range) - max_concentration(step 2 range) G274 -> -0.3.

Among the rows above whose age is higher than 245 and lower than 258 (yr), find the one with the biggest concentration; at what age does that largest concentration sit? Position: 249.0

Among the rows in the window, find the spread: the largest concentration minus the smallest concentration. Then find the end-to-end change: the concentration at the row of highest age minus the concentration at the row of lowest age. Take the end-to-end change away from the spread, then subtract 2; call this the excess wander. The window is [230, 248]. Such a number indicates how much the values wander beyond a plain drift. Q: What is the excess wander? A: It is -1.62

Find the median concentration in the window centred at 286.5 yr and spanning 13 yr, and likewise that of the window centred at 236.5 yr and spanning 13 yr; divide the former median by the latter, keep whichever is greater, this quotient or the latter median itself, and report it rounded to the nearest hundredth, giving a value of 1.95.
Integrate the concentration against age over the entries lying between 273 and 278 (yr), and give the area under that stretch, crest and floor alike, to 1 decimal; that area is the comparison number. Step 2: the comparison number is 9.4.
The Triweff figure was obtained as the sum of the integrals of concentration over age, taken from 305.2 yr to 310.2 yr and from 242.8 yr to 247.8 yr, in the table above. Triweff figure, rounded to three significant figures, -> 21.9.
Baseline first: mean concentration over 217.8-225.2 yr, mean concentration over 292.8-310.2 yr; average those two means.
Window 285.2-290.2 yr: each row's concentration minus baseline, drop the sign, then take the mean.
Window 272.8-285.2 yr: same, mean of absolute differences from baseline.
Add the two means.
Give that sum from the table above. 0.18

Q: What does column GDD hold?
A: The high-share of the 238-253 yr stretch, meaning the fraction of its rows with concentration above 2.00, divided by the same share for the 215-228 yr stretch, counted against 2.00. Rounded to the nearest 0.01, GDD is 4.17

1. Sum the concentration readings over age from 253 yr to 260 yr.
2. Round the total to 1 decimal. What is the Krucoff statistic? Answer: 6.6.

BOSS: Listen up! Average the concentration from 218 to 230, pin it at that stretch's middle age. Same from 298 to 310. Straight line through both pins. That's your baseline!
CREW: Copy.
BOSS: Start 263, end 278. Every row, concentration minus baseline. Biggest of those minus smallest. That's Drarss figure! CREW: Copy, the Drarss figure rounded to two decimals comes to 0.19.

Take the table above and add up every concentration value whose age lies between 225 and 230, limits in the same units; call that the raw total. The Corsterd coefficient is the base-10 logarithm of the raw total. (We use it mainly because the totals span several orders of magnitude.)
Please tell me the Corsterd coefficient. 0.596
